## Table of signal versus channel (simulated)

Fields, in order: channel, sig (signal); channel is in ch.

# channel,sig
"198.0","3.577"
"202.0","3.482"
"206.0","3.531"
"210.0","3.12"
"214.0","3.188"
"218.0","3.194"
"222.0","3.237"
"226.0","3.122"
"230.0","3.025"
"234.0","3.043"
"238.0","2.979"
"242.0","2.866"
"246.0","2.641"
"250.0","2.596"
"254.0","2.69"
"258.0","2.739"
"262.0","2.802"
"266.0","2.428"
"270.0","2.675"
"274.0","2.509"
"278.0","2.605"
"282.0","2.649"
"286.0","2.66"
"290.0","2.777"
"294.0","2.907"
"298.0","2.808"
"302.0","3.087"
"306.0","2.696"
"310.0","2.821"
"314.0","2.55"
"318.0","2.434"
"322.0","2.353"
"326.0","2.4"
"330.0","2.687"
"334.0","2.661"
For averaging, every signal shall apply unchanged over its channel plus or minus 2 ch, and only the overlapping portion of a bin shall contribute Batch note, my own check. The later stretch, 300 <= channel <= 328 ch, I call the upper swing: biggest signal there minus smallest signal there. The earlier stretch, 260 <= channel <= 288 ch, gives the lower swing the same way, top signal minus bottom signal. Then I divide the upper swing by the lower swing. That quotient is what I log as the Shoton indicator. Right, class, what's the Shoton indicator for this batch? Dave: 2.0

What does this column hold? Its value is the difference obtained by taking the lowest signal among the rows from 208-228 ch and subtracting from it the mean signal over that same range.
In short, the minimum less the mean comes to -0.052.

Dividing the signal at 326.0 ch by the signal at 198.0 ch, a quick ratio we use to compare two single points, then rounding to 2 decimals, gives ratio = 0.67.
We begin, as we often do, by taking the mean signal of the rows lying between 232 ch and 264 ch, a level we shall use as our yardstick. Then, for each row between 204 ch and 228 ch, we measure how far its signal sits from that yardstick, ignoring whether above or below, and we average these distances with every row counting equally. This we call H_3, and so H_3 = 0.44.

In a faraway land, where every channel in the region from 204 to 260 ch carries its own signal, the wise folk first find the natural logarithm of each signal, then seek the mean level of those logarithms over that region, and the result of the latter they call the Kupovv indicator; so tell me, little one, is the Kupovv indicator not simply 1.09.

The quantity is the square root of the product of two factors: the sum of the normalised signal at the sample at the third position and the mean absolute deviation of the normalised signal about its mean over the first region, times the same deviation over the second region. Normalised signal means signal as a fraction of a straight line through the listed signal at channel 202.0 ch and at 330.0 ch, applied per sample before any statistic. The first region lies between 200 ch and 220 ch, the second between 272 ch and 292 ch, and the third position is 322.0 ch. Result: 0.167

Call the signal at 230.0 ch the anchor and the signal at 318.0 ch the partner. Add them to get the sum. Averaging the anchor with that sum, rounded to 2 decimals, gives 4.24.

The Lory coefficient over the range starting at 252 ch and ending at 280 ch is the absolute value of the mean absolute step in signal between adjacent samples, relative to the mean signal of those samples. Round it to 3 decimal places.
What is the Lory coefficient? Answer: 0.063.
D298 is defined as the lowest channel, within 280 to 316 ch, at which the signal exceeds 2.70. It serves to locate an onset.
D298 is 290.0 ch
